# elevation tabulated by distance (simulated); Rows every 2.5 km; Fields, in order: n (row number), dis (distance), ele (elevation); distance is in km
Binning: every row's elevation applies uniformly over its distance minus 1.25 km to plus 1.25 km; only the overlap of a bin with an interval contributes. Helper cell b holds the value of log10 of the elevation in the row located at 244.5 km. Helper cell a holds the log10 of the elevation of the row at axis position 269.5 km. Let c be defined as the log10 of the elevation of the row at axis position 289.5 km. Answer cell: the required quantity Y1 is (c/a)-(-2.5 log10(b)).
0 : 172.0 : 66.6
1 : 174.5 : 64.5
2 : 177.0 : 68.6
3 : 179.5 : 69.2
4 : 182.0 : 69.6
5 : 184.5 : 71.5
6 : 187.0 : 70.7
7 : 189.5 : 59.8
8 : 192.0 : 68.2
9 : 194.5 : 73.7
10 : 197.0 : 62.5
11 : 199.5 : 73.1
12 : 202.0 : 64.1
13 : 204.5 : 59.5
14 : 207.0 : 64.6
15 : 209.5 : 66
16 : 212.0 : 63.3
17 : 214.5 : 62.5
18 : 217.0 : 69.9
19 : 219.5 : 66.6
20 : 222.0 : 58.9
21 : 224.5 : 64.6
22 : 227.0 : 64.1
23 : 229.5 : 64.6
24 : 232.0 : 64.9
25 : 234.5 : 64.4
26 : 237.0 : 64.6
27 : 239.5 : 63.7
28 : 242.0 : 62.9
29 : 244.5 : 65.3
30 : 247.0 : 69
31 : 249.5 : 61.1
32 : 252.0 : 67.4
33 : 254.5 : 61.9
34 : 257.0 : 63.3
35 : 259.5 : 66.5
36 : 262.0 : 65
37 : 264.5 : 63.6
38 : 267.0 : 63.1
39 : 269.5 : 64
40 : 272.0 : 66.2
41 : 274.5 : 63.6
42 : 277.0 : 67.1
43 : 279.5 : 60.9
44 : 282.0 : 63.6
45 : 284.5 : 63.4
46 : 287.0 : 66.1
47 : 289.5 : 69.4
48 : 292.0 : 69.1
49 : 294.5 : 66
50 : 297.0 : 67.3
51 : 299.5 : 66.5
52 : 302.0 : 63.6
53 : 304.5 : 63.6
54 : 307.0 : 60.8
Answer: 1.67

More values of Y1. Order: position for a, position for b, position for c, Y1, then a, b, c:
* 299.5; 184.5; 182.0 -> 1.68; 1.823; 1.85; 1.84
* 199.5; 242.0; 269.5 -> 1.61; 1.864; 1.80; 1.81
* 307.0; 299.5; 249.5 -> 1.65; 1.784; 1.82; 1.79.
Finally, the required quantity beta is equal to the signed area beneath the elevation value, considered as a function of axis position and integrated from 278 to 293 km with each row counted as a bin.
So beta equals 981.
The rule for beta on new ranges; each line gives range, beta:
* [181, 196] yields 1032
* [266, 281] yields 962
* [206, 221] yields 981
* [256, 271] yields 964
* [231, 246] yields 966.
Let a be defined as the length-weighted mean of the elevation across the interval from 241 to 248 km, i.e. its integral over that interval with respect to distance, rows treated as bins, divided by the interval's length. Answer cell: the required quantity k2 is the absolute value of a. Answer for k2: 65.7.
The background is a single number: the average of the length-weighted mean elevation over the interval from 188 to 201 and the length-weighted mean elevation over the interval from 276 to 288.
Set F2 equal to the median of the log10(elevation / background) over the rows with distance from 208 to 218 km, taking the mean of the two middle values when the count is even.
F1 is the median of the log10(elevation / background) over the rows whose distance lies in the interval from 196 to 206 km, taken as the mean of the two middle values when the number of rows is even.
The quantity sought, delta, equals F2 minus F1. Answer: 0.009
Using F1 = -0.0168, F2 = -0.0077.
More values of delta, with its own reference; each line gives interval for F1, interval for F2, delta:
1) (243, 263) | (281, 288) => -0.010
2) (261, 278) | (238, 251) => -0.002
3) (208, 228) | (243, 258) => 0.000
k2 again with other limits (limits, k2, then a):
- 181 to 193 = 67.9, 67.9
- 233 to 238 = 64.5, 64.5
